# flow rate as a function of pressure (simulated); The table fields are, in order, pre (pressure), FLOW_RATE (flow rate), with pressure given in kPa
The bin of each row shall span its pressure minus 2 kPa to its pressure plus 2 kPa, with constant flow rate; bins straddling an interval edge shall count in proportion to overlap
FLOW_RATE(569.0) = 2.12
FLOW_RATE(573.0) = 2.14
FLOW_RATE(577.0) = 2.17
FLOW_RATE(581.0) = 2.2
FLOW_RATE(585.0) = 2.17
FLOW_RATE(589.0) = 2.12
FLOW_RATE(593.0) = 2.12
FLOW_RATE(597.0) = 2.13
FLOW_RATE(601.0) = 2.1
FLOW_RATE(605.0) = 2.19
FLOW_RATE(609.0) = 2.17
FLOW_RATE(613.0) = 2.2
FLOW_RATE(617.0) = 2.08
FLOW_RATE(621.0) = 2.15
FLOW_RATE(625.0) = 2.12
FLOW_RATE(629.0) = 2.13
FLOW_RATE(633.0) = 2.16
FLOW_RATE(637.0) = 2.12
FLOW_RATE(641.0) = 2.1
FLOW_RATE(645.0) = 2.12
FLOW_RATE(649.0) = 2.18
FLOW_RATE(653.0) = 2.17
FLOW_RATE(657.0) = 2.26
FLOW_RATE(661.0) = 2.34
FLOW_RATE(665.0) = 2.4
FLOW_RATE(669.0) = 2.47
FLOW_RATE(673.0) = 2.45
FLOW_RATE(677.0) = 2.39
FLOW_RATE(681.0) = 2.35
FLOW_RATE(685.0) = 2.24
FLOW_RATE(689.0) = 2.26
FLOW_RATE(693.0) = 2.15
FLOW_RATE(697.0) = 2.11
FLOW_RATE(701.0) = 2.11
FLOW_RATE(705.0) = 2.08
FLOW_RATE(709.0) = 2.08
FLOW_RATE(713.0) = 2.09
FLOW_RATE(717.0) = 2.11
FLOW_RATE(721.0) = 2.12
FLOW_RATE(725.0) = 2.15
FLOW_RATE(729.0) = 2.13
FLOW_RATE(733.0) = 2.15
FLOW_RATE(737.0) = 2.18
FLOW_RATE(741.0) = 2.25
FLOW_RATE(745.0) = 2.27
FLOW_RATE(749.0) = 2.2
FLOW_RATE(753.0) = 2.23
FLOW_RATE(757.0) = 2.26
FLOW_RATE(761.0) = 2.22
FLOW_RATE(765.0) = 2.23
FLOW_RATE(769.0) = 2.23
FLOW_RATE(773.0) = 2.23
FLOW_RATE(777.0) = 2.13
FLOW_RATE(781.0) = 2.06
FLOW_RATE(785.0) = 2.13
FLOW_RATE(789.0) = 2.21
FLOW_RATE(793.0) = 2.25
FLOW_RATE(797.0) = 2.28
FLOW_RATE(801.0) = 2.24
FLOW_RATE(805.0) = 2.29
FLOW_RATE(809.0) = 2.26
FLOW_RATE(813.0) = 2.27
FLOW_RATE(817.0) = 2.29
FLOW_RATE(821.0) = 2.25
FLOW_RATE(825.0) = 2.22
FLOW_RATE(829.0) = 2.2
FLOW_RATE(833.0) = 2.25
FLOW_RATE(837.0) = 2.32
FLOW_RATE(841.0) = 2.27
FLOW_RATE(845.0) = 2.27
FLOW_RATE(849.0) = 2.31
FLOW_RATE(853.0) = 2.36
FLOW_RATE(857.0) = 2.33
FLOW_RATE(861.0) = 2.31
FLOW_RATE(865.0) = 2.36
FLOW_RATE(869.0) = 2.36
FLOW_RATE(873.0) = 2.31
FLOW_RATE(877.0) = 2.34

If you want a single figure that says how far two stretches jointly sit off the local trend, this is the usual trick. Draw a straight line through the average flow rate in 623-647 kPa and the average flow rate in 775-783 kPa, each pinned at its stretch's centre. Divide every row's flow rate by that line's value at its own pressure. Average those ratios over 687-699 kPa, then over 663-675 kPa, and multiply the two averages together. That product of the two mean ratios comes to 1.19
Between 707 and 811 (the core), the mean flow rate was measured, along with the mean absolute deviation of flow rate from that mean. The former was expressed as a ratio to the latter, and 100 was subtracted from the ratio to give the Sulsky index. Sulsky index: -63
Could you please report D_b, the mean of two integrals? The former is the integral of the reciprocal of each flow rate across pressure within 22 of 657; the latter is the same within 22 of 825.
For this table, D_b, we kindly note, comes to 19.4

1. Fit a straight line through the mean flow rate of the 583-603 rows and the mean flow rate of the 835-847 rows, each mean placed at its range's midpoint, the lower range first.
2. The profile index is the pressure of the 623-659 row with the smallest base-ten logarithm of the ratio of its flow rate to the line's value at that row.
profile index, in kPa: 641.0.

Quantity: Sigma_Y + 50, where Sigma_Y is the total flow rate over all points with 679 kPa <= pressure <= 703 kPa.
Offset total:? 63.2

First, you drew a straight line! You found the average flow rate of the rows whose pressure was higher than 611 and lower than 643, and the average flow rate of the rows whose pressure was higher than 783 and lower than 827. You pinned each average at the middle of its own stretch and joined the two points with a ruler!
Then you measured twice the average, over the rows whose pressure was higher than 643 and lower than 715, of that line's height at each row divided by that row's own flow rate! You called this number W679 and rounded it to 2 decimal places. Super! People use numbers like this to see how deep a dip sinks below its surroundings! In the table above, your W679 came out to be 1.94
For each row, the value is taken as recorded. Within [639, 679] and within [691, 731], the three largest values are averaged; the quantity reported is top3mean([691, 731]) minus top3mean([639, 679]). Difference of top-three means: -0.30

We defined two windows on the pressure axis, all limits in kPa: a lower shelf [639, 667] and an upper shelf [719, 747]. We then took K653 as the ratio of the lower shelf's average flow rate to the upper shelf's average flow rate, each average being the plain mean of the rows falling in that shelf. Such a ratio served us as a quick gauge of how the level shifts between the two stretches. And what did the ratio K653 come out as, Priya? 1.02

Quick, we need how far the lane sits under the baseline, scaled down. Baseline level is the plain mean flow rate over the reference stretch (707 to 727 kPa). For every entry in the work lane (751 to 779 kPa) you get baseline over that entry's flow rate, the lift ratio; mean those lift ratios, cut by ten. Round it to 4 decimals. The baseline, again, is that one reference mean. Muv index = 0.0951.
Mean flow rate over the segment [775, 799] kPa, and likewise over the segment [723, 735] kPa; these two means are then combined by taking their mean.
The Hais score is 2.16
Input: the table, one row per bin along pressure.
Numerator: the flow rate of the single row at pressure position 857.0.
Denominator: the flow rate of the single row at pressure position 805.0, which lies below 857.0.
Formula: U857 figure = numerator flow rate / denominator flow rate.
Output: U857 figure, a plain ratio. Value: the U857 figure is 1.02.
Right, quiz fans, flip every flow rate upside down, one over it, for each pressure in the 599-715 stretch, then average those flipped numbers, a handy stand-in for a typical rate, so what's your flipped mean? 0.456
